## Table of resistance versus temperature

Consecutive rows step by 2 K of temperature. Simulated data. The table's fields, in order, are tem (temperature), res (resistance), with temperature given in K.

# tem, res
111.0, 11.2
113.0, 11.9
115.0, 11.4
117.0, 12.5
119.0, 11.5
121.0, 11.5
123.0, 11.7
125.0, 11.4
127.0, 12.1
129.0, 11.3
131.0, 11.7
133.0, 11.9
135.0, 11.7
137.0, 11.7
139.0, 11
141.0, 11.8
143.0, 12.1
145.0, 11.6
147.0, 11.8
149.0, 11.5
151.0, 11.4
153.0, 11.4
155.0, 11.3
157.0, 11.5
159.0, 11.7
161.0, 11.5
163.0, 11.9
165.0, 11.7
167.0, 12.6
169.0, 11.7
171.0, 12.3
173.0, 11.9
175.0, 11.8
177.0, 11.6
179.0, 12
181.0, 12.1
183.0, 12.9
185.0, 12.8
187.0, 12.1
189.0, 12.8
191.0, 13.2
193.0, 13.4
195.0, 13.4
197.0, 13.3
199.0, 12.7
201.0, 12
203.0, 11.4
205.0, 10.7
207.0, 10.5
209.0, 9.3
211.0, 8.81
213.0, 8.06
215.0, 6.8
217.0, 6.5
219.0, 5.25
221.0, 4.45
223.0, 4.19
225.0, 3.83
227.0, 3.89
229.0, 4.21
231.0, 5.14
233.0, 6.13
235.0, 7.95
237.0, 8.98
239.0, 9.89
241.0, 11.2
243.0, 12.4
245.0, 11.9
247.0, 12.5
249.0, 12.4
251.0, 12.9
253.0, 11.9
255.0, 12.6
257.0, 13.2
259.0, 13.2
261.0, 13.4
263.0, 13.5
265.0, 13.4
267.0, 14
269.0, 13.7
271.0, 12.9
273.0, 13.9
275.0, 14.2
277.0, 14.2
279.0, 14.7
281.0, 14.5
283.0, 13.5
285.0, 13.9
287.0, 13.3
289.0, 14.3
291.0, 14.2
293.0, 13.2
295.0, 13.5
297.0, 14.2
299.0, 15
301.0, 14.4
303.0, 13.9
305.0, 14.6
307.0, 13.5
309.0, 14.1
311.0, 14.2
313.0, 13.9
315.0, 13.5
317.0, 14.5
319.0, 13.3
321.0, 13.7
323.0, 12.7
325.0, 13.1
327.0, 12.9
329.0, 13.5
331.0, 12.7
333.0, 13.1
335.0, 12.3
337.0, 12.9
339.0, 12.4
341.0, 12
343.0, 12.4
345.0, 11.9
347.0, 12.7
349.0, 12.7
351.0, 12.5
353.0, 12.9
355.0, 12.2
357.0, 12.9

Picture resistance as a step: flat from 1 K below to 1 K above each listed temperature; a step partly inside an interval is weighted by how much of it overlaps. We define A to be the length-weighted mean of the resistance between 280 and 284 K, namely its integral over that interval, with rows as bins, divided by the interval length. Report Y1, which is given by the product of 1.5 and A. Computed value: 21.0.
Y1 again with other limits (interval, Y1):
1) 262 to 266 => 20.2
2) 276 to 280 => 21.7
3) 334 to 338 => 18.9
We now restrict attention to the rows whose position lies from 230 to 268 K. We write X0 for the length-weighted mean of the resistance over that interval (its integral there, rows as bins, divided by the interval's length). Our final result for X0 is 11.4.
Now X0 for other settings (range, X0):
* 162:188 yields 12.1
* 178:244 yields 9.5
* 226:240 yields 6.6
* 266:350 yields 13.5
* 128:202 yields 12.0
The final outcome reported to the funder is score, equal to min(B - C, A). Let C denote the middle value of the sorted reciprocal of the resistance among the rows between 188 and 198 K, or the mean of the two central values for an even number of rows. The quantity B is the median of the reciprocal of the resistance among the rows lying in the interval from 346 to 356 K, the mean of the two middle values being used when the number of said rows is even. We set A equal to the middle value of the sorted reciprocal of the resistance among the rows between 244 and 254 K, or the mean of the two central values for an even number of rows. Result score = 0.004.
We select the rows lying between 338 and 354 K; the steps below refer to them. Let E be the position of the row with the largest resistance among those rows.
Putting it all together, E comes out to 353.0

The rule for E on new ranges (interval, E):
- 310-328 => 317.0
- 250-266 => 263.0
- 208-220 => 209.0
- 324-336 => 329.0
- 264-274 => 267.0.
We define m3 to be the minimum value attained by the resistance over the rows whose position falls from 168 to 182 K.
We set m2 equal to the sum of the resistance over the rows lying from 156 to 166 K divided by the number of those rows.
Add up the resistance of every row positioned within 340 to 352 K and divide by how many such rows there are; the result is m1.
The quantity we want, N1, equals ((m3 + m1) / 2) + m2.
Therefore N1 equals 24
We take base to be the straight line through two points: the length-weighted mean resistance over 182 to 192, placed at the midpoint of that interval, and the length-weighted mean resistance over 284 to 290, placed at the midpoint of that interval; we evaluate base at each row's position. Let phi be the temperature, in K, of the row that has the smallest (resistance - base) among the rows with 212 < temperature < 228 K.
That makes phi 225.0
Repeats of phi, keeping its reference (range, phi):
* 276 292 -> 287.0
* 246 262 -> 253.0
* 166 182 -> 177.0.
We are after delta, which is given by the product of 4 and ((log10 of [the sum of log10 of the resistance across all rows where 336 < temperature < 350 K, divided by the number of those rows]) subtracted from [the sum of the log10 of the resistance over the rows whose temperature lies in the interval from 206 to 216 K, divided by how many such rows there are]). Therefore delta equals 3.6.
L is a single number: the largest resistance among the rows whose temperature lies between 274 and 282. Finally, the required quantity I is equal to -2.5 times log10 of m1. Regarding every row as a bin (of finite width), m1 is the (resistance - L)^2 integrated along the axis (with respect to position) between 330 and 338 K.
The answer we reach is -3.7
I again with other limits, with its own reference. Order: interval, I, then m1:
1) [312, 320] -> -2.3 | 8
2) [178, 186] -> -4.1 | 42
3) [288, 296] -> -2.3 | 8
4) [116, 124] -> -4.6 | 69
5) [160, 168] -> -4.5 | 63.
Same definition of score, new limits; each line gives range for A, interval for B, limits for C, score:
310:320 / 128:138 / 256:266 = 0.011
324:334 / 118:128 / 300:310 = 0.016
